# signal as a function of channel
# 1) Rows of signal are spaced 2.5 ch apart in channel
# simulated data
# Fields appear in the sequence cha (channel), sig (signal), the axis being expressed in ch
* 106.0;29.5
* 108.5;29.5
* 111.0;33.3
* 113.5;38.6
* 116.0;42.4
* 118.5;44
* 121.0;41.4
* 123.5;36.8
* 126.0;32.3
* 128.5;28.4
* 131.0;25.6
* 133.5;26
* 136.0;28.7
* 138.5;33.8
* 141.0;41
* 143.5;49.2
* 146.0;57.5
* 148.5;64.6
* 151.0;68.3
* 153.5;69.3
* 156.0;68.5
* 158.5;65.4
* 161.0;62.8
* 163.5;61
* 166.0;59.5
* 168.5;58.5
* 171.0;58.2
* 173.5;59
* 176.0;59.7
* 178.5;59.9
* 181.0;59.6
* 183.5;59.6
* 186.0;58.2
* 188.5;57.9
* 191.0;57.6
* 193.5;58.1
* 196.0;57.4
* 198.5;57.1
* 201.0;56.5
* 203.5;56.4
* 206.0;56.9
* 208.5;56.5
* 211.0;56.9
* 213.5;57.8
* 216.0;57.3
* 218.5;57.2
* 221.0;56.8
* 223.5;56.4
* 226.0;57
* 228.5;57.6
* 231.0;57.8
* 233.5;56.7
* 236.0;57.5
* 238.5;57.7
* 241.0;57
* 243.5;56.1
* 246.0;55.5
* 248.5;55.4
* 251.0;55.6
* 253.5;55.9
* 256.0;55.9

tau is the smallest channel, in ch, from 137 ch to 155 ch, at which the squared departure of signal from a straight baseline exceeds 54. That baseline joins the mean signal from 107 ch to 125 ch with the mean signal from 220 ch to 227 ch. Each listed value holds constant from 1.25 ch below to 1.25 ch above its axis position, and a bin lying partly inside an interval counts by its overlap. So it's 138.5 ch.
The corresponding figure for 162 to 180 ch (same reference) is 163.5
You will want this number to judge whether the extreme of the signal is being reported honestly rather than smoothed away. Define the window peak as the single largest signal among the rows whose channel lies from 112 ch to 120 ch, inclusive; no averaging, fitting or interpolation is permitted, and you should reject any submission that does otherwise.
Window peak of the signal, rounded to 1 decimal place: 44.0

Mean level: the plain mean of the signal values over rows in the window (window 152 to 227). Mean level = 59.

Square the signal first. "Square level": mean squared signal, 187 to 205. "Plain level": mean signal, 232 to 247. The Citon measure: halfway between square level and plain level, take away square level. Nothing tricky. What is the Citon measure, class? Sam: -1613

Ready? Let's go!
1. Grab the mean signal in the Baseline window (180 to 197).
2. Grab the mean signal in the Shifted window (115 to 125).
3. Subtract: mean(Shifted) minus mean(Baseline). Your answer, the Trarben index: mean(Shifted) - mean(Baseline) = -17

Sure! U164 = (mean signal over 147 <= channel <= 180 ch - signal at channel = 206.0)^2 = 33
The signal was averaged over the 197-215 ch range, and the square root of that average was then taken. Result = 7.54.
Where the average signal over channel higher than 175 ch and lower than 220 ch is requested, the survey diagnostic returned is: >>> 58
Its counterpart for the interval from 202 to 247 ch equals 57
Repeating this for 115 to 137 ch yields 34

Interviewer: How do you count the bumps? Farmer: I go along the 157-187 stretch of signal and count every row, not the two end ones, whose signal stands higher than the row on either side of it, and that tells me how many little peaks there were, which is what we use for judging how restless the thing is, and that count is 1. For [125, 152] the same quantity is 0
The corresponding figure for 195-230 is 2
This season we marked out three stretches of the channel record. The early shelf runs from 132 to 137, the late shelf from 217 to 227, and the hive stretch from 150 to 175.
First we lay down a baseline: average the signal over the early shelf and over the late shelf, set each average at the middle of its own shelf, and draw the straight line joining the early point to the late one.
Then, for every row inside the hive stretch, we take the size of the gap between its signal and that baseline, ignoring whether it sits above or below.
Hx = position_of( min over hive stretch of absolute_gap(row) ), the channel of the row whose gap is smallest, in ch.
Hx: 173.5 ch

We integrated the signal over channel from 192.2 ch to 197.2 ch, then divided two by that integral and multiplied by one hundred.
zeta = 0.69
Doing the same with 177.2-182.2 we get 0.67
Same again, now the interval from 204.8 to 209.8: 0.71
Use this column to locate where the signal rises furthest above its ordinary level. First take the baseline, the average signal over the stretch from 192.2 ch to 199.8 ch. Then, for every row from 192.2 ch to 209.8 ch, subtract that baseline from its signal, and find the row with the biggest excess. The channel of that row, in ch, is 193.5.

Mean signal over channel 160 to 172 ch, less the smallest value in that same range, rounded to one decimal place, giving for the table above 1.8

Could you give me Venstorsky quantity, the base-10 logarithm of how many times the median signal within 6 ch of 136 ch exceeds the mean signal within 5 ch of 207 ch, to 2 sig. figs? -0.30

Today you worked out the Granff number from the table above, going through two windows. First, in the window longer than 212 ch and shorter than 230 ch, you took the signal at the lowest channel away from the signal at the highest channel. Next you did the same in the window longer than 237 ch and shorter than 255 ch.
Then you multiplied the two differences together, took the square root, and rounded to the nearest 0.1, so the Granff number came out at 0.6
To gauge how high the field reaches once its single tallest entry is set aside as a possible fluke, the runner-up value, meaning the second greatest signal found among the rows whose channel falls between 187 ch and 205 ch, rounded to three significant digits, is 57.9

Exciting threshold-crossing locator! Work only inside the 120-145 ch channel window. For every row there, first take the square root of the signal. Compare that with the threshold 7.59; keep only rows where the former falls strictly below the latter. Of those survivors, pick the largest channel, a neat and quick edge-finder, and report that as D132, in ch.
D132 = 143.5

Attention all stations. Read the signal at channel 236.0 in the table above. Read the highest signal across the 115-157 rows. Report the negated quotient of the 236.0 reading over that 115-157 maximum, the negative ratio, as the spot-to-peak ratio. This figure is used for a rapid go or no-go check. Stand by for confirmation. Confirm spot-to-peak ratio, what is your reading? -0.83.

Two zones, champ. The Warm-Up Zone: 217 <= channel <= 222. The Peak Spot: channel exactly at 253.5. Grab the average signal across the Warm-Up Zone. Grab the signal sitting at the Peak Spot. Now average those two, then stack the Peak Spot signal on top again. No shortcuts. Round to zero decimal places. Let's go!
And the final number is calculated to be 112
